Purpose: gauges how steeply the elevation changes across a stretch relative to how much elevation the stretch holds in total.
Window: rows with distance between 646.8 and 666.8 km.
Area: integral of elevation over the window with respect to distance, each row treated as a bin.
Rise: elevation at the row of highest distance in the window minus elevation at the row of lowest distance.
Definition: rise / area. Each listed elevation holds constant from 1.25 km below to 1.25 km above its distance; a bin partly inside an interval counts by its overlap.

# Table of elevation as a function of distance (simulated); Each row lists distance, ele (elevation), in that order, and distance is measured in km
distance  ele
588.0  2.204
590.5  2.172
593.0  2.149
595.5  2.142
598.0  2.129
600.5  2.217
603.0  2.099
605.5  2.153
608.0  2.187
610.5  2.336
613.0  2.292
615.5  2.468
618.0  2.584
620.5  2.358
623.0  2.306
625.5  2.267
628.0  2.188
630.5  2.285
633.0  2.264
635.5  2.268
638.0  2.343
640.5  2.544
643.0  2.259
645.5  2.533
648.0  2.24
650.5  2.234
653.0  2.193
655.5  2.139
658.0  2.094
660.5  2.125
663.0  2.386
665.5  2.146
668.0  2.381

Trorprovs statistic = -0.0021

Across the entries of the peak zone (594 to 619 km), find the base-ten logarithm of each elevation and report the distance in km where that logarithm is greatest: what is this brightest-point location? 618.0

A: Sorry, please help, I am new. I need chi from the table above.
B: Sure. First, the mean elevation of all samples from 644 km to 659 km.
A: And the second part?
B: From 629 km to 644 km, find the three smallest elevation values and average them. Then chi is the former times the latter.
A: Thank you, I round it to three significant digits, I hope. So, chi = 5.07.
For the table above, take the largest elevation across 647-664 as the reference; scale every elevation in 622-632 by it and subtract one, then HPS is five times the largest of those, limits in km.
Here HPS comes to -0.2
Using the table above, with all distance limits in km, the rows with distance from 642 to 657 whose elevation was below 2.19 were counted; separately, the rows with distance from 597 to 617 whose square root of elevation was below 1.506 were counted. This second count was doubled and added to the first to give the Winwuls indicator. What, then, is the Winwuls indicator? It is 11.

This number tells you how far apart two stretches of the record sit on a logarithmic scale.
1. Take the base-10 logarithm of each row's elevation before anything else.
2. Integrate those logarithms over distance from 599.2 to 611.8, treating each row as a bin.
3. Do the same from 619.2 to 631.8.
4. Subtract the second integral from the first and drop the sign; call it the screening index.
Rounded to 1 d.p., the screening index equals 0.2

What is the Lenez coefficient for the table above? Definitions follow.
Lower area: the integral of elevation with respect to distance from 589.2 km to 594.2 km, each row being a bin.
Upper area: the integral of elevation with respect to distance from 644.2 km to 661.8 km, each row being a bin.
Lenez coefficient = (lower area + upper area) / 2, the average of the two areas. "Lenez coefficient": 25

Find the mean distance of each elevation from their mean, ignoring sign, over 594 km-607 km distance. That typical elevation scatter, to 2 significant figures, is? 0.030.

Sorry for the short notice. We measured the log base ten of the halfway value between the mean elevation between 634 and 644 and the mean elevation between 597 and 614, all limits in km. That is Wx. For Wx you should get 0.357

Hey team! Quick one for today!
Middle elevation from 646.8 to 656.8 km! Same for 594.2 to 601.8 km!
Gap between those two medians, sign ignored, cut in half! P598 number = 0.036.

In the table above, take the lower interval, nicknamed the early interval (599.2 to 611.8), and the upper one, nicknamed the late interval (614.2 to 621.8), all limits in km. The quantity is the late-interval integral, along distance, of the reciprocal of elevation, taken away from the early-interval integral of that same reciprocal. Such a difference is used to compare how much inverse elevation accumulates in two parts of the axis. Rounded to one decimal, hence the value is 2.7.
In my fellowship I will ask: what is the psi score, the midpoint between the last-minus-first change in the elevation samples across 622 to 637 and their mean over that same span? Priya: 1.11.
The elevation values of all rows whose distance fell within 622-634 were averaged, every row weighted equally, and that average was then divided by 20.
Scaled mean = 0.1131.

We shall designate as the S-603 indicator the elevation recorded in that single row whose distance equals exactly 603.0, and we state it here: 2.099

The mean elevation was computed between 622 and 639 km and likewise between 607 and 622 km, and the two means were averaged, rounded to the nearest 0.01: 2.32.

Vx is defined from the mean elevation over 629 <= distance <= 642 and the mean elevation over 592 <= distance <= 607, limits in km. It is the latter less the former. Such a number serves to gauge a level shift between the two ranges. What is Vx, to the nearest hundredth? -0.19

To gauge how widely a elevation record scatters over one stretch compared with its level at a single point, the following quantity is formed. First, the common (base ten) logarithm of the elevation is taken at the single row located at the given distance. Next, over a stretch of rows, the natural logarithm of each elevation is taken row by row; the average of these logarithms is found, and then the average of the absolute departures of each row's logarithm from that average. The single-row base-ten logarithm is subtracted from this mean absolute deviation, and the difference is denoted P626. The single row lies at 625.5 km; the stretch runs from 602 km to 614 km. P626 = -0.319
